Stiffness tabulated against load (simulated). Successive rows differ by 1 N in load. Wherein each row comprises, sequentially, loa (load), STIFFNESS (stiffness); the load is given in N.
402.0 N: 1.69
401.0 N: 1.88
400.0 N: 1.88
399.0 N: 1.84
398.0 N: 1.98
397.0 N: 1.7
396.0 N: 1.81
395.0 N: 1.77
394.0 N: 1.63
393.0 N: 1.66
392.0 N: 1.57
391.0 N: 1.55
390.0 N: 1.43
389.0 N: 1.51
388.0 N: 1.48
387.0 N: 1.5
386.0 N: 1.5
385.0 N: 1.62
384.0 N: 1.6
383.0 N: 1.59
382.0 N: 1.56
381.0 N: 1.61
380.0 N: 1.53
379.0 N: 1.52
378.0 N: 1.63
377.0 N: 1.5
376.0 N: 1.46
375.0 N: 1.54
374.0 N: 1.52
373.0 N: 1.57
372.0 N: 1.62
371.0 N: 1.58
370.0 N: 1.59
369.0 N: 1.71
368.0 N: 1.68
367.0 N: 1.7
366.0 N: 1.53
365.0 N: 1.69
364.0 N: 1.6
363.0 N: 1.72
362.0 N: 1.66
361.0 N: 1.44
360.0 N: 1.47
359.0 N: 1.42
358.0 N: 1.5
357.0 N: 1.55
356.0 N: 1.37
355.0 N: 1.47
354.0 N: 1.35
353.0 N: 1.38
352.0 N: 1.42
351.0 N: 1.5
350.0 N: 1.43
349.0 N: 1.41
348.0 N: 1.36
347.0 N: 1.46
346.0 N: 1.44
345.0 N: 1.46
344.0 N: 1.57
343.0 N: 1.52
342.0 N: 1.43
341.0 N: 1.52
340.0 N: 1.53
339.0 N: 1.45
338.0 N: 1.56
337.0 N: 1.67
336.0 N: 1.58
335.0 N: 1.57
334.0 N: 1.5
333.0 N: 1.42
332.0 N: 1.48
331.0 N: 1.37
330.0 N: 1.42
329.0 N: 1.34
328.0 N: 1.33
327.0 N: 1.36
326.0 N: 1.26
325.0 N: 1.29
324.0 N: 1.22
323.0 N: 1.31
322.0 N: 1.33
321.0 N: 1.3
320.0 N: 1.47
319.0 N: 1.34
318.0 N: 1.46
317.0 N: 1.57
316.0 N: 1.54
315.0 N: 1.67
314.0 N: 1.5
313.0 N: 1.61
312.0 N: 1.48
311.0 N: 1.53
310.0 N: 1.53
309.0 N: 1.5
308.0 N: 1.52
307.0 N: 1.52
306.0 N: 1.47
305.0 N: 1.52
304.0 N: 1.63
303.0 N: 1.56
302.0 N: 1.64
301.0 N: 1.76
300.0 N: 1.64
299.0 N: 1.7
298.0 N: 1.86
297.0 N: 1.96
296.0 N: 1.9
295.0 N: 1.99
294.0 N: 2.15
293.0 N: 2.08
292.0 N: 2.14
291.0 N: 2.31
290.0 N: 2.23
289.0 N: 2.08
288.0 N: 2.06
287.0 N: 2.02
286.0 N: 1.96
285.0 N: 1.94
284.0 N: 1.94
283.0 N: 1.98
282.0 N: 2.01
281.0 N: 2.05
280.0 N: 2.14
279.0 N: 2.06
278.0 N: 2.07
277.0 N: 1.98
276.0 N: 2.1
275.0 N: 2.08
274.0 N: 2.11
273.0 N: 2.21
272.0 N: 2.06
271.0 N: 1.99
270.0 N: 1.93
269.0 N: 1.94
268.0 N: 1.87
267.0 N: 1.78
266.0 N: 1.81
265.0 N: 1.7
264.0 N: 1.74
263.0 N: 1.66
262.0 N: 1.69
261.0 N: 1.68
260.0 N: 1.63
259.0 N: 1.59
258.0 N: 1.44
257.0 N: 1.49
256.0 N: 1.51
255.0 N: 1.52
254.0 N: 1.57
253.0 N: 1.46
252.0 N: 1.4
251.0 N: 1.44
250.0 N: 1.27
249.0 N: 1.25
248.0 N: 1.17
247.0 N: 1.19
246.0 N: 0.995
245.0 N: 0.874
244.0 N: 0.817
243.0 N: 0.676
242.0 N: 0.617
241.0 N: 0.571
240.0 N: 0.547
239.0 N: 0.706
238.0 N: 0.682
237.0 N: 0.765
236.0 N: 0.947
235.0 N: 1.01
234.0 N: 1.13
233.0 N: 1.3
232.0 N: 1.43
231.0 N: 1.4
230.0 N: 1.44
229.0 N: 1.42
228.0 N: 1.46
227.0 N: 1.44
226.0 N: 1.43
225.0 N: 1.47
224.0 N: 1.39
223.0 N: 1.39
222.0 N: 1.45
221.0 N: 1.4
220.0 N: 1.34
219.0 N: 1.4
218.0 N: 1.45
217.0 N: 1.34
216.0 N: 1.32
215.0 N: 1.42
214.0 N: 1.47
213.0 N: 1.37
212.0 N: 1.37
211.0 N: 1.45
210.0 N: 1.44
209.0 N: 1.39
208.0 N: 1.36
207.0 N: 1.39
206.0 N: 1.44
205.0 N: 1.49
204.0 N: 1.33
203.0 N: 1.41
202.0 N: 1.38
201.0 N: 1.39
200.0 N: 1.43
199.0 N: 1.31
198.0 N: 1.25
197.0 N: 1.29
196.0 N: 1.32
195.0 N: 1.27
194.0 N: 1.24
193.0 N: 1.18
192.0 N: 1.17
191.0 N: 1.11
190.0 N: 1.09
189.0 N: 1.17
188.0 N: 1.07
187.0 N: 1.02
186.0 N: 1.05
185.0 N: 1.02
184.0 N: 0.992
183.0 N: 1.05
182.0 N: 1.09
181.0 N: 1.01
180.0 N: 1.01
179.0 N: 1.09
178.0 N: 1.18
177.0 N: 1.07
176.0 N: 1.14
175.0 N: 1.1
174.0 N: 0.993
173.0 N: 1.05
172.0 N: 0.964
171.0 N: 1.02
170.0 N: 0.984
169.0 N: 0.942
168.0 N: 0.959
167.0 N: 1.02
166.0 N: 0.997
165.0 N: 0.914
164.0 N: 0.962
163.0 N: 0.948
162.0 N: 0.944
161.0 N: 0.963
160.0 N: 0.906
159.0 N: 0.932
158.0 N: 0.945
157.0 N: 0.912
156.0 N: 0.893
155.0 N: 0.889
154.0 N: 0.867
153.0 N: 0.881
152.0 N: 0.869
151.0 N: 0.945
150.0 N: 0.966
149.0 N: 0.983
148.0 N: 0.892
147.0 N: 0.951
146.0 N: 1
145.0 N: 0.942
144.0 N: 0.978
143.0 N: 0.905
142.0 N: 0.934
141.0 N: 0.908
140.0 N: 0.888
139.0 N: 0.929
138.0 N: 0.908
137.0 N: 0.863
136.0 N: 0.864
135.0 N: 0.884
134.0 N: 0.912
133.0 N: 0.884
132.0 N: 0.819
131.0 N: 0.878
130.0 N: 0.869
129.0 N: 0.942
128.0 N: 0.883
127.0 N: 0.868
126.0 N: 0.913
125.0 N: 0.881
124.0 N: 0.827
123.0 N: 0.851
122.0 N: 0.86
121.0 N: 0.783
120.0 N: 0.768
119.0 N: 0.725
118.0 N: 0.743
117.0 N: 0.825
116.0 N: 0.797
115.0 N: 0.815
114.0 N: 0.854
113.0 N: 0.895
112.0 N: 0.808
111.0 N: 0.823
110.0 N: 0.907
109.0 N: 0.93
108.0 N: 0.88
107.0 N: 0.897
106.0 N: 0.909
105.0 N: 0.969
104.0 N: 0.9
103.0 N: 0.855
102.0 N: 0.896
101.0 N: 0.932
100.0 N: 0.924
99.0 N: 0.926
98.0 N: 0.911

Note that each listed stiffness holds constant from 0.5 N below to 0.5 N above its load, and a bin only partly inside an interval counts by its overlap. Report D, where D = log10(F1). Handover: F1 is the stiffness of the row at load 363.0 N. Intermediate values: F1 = 1.72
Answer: 0.24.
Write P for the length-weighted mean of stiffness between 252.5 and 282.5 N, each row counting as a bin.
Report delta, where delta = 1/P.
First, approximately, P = 1.83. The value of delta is 0.5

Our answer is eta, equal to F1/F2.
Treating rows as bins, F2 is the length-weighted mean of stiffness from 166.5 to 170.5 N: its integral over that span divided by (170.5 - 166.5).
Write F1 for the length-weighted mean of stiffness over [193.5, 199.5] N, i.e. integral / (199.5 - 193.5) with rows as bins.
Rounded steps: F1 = 1.28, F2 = 1.0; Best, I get 1.31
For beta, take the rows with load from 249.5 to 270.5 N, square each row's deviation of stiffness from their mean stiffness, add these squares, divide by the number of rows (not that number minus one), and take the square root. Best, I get 0.18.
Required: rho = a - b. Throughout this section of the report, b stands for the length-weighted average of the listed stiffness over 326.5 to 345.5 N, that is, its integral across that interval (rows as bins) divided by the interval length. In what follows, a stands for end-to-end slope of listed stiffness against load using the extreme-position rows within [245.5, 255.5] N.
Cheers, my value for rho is -1.42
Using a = 0.058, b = 1.48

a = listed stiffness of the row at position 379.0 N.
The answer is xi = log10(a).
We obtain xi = 0.18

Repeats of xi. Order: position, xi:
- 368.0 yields 0.23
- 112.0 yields -0.09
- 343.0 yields 0.18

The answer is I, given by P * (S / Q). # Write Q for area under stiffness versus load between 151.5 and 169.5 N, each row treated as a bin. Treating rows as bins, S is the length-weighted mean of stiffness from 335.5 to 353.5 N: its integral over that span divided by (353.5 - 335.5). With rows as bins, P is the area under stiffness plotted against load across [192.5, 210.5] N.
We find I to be 2.2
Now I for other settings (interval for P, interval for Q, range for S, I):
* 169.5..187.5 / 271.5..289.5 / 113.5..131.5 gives 0.4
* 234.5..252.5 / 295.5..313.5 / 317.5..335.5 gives 0.8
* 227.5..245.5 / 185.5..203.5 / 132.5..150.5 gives 0.7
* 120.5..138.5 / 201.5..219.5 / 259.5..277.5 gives 1.2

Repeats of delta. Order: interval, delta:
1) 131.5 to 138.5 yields 1.1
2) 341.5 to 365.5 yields 0.7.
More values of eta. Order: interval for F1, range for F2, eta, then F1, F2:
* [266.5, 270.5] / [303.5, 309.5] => 1.23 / 1.88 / 1.5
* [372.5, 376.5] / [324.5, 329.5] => 1.16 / 1.52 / 1.3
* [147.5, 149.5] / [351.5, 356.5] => 0.67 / 0.94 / 1.4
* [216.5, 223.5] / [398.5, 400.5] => 0.75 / 1.40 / 1.9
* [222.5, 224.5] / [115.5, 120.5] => 1.80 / 1.39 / 0.8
